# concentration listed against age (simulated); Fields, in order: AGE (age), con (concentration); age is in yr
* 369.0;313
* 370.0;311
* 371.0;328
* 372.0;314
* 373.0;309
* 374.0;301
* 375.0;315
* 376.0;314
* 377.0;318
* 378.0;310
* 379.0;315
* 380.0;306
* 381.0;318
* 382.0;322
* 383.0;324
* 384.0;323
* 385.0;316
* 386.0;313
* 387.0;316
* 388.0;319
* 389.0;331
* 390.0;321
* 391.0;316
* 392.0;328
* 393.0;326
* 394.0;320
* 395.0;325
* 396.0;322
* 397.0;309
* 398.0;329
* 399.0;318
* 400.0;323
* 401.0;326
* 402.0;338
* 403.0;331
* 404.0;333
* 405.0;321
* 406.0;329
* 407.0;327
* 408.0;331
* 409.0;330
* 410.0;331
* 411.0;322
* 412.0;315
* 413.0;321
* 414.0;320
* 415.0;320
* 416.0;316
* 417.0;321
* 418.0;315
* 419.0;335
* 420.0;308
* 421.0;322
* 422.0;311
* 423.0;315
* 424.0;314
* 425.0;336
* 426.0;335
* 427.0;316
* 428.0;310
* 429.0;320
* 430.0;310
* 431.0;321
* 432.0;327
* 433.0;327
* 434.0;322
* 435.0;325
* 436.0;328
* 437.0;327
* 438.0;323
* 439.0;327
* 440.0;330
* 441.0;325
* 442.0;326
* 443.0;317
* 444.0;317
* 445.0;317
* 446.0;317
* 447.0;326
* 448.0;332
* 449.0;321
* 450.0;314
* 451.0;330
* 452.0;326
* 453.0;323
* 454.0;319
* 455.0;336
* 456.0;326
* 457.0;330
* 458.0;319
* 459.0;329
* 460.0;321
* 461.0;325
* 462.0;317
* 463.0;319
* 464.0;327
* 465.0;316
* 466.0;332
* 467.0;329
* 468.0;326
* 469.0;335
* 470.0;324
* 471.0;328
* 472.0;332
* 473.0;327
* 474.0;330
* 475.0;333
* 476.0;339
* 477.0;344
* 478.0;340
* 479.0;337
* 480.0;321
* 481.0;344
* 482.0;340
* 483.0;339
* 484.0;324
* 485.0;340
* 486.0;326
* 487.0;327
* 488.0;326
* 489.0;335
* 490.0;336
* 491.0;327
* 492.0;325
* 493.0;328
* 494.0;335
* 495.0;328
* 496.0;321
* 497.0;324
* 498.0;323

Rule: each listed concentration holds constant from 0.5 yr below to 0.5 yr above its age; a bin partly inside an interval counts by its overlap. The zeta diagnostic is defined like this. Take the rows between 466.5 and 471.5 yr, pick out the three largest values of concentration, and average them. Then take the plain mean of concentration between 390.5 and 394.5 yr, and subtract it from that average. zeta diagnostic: 8.2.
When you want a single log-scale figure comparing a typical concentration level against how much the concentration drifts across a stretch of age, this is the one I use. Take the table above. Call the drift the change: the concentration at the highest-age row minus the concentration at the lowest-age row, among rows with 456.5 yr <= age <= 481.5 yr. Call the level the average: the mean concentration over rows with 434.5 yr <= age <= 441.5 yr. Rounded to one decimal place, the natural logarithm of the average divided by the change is 3.1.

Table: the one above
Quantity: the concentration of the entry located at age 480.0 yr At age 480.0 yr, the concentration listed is 321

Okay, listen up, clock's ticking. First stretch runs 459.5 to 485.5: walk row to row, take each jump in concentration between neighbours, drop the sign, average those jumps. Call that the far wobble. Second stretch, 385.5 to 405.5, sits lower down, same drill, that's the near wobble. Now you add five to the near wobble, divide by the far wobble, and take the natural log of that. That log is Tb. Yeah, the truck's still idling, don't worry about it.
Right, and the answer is 0.53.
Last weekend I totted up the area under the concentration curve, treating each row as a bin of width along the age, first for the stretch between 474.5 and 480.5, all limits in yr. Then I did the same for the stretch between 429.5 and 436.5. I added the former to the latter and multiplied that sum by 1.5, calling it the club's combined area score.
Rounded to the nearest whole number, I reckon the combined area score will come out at 6411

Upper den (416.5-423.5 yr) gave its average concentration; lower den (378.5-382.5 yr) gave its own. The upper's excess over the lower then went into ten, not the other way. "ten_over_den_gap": 3.5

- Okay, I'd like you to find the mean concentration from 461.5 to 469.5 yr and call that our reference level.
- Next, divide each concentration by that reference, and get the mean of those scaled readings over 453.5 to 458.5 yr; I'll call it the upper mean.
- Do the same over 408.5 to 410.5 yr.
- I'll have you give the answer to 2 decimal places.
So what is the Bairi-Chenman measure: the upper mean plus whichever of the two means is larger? 2.02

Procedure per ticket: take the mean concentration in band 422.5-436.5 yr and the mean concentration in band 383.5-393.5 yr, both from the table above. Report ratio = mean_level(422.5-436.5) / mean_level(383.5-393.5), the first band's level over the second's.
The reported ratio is 1.00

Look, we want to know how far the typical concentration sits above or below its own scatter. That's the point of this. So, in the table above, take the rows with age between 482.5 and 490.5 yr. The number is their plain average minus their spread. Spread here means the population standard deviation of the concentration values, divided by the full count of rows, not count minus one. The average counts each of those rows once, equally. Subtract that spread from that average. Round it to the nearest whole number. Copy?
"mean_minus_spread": 326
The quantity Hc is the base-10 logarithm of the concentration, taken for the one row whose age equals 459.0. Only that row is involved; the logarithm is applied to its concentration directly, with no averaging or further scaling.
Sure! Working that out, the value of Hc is 2.52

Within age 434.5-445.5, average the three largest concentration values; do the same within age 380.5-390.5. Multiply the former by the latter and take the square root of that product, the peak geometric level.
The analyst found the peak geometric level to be 327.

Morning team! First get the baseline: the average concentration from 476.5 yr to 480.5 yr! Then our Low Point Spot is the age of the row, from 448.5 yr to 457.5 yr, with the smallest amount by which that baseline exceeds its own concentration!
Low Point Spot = 455.0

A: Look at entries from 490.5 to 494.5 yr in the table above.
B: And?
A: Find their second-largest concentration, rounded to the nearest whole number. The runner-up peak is 328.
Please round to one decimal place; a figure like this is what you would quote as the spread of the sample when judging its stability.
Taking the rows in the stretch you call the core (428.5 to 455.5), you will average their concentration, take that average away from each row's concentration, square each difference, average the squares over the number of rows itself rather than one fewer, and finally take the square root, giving 5.8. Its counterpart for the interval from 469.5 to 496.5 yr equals 6.8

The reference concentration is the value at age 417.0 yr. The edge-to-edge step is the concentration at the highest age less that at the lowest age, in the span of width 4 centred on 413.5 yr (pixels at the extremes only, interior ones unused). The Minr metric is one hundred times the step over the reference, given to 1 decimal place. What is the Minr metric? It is 1.6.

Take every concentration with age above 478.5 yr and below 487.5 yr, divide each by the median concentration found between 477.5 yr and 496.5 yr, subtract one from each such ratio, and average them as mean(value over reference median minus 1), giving 0.0156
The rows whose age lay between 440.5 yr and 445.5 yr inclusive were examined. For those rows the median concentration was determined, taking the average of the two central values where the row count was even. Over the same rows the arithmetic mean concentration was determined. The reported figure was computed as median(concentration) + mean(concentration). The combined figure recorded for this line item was 637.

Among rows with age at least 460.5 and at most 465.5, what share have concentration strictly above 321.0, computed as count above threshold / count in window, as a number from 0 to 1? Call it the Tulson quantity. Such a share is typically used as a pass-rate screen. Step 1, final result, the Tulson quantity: 0.40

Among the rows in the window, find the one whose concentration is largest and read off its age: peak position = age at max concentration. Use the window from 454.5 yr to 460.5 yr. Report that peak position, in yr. 455.0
